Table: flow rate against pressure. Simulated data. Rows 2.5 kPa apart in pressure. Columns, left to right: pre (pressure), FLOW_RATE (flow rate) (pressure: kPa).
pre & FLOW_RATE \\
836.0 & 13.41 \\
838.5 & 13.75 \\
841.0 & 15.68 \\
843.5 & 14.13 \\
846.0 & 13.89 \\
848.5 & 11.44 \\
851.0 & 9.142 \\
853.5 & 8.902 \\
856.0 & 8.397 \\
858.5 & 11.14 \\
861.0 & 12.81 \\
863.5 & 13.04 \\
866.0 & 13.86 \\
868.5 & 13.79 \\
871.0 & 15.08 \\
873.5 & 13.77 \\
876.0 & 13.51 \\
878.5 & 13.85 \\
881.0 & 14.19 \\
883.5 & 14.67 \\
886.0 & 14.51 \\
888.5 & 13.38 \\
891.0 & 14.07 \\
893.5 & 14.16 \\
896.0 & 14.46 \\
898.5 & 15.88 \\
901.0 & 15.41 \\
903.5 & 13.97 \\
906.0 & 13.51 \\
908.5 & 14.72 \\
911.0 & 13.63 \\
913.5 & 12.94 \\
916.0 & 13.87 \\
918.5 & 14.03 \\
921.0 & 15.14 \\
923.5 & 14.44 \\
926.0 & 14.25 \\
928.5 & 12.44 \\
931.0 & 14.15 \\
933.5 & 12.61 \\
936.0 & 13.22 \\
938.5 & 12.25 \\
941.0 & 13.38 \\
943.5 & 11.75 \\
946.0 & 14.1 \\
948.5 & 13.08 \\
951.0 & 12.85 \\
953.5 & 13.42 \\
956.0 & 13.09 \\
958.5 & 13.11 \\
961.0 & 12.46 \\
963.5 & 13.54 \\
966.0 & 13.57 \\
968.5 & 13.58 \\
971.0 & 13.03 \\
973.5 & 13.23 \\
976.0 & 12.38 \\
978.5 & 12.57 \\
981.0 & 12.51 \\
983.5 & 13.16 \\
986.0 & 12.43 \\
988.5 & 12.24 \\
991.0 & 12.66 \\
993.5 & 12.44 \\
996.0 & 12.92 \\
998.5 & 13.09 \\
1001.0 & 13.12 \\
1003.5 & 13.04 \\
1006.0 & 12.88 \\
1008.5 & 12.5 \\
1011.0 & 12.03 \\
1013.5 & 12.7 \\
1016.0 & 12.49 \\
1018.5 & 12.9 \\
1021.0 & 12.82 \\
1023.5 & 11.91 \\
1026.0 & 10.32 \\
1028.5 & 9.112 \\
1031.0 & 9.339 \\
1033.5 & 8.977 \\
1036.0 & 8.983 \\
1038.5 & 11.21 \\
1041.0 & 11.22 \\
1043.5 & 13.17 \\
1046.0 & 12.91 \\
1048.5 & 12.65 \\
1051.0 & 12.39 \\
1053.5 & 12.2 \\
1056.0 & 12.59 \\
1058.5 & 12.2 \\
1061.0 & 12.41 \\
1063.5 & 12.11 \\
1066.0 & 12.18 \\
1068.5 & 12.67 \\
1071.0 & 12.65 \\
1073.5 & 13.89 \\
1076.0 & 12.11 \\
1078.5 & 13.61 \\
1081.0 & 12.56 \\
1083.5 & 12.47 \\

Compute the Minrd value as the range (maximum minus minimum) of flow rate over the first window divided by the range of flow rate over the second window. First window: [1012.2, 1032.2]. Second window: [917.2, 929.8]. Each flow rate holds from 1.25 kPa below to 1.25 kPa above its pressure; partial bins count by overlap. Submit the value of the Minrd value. 1.4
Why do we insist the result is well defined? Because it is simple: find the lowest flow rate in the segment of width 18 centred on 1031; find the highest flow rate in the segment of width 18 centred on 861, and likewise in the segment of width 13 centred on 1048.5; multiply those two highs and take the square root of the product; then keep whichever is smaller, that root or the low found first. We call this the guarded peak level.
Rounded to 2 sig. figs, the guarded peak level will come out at 9.0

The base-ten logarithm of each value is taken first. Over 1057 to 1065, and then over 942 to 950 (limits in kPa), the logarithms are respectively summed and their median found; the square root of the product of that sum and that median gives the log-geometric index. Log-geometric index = 1.91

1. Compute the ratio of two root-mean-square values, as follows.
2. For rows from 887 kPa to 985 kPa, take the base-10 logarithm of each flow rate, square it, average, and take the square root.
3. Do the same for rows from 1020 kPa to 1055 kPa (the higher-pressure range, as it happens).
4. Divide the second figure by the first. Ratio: 0.927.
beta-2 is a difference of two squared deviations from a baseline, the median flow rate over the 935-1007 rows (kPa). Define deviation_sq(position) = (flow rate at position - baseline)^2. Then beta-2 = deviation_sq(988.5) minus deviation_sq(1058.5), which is -0.1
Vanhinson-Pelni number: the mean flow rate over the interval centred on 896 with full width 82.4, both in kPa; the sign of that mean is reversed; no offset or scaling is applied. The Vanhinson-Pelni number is -13.7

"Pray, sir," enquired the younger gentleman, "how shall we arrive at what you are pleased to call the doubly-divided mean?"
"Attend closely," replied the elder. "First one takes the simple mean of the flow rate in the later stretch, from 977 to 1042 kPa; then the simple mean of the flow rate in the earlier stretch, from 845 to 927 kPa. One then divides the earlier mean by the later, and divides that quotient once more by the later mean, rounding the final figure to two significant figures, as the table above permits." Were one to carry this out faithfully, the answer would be 0.095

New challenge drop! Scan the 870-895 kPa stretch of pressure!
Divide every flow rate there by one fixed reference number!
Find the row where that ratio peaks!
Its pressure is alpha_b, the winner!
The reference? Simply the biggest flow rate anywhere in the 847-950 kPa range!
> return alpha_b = 871.0 kPa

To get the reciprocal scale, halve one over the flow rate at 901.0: 0.032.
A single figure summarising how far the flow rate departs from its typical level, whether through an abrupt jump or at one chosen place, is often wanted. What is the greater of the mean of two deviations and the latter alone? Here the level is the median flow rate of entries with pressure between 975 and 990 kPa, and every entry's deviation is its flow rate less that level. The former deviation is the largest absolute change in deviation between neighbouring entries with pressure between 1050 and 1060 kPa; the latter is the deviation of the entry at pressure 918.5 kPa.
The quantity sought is 1.6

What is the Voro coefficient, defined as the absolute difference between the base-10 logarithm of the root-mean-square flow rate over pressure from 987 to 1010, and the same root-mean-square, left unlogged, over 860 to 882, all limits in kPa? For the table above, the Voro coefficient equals 12.7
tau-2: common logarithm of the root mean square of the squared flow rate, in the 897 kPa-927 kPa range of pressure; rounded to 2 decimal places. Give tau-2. 2.32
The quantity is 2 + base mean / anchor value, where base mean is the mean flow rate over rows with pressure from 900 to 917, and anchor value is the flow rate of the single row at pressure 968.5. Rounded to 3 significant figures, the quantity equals 3.03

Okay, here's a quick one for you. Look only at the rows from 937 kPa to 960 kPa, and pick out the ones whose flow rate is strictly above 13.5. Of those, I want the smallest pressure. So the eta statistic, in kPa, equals 946.0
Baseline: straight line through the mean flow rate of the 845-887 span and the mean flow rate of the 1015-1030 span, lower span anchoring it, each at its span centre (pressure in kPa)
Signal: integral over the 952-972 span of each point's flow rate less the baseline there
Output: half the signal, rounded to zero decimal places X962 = 12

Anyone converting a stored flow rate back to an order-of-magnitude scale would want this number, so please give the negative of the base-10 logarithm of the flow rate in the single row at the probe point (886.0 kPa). -1.162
